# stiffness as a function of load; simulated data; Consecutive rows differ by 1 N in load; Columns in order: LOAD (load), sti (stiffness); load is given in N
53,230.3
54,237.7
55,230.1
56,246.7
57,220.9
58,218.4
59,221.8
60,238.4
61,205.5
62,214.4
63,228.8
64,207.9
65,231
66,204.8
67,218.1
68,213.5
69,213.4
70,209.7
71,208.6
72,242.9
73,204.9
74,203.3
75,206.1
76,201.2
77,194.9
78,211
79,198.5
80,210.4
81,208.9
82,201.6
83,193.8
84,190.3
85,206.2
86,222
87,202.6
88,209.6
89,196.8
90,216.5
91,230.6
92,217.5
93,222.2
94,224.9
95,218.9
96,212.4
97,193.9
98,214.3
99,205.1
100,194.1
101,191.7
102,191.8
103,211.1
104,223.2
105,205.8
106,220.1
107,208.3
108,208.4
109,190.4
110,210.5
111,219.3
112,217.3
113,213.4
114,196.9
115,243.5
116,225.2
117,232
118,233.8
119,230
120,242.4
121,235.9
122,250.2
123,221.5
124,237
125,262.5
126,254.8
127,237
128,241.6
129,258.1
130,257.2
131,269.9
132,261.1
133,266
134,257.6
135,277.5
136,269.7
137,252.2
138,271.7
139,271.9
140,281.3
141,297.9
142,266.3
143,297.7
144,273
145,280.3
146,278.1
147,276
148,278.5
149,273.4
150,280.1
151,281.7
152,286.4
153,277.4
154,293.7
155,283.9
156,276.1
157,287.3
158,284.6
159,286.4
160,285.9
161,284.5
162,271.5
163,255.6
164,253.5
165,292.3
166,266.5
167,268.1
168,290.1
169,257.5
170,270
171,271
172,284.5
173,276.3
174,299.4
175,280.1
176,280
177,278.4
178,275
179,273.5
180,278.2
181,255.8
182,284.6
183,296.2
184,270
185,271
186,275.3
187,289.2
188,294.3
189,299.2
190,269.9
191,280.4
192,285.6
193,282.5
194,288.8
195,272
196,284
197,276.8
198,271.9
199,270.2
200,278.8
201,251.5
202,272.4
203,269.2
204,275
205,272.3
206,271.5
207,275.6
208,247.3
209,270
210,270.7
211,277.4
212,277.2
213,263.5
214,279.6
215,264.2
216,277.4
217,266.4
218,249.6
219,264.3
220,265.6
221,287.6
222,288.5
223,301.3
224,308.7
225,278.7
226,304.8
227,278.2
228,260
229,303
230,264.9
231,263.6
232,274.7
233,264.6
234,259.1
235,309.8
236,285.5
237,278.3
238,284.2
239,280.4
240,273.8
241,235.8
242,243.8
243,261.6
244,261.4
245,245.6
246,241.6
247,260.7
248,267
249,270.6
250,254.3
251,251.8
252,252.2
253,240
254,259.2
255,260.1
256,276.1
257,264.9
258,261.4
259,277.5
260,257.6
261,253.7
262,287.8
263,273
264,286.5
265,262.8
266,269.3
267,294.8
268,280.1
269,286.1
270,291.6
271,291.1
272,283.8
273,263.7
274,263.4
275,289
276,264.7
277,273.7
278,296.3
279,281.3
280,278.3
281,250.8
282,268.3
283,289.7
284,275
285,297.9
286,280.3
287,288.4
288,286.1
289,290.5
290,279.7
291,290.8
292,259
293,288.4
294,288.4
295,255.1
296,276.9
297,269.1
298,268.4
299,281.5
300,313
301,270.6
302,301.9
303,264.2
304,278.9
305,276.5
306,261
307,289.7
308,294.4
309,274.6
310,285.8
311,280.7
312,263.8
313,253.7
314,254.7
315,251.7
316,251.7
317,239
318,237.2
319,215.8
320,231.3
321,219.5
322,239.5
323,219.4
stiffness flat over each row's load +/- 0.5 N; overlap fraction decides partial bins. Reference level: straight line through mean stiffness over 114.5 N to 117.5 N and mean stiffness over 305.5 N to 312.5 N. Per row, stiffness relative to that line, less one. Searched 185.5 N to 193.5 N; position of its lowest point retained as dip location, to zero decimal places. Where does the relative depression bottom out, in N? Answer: 190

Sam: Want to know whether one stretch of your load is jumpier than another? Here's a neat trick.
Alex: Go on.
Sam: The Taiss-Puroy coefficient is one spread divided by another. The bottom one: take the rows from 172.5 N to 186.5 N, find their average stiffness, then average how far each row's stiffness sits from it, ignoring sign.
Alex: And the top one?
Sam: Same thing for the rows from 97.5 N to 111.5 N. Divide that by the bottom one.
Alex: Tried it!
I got 1.23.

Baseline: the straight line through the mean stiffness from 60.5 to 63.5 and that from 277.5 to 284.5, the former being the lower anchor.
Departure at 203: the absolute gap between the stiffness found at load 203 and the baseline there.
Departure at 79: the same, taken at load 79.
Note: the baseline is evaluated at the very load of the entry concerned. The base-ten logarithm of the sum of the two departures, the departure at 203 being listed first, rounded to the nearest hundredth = 1.56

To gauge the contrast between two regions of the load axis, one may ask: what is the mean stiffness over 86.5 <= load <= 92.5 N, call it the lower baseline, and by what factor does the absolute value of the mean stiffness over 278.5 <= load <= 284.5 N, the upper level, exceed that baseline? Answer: 1.29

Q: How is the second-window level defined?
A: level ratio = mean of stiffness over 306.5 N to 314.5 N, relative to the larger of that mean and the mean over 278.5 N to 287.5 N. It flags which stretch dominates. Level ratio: 0.98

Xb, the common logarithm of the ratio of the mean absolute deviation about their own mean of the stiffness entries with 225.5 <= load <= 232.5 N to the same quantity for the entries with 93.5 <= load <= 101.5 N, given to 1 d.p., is 0.1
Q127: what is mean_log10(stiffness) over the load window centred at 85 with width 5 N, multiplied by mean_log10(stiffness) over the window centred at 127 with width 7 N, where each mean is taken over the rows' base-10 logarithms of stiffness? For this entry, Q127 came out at 5.53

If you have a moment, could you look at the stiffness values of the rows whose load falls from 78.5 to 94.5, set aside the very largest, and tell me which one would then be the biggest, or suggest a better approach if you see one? 224.9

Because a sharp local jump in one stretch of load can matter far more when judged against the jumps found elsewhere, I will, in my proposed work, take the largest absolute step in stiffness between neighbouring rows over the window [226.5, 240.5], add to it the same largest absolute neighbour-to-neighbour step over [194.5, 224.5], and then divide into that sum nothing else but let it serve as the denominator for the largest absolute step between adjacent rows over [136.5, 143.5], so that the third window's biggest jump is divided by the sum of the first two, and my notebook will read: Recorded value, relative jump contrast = 0.40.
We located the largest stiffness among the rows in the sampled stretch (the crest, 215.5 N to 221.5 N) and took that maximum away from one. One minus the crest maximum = -287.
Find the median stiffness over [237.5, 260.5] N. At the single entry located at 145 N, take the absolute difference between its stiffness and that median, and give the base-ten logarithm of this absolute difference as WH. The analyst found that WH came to 1.29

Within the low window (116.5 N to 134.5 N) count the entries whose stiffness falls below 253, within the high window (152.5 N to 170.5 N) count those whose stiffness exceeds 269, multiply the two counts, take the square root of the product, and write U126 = 11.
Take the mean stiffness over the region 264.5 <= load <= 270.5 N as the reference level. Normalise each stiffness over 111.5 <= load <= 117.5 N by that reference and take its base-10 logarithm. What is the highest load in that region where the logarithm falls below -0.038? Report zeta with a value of 117 N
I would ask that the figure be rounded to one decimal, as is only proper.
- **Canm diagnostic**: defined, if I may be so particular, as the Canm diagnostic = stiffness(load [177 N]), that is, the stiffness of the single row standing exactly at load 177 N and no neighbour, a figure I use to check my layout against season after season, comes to 278.4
